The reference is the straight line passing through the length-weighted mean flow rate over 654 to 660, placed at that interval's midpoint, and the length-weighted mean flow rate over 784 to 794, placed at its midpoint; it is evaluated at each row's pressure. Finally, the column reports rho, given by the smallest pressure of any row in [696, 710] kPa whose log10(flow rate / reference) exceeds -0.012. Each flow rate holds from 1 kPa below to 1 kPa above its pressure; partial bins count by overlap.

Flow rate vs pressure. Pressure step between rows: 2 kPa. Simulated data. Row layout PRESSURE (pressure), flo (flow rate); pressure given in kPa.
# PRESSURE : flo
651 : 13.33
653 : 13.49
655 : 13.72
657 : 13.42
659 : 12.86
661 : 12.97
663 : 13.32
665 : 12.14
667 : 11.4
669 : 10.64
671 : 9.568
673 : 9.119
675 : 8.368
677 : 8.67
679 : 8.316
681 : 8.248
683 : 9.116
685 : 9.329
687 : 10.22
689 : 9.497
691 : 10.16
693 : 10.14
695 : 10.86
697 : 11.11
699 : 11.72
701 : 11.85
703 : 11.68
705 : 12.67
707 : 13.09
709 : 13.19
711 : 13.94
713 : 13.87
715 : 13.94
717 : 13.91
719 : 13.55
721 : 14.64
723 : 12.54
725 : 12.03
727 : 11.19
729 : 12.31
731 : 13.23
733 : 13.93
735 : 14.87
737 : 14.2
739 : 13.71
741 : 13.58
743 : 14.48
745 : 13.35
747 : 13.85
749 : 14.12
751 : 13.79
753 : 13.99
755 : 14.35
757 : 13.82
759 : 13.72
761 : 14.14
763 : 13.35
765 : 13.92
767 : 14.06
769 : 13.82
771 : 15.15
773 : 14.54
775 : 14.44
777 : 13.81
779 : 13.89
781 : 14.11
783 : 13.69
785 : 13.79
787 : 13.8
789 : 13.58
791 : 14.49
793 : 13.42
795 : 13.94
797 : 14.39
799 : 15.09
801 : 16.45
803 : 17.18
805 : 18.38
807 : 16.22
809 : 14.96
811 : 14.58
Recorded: 709 kPa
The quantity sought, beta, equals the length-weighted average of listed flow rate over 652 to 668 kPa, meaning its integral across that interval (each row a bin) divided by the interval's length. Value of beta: 12.9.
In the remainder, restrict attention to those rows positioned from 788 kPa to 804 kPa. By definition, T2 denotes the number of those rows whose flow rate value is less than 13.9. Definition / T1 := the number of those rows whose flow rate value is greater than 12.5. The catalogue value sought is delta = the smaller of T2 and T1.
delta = 2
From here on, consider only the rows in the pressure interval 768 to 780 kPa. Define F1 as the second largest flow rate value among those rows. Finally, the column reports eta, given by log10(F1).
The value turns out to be 1.16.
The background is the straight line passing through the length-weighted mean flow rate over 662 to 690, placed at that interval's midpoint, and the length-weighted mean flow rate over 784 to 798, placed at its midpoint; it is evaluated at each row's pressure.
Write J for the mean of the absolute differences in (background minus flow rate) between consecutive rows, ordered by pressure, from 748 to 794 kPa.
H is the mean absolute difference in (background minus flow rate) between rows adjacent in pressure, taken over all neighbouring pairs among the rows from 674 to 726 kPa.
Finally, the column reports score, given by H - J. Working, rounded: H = 0.48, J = 0.43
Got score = 0.05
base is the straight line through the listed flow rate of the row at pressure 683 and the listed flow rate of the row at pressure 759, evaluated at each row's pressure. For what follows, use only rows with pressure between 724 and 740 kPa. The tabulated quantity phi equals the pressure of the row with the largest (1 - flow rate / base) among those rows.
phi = 727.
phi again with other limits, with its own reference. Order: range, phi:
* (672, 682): 681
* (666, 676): 675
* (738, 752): 745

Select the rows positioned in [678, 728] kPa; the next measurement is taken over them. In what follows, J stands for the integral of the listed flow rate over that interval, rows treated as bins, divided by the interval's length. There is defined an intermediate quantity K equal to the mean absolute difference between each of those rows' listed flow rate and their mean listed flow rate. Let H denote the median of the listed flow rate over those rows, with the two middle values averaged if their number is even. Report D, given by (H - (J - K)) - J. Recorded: -10.0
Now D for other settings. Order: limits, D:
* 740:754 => -13.6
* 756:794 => -13.8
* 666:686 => -8.7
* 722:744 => -12.1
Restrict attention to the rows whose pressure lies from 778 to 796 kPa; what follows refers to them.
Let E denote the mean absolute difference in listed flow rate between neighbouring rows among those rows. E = 0.43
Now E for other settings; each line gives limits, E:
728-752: 0.63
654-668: 0.54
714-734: 0.85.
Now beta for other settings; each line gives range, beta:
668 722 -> 11.2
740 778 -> 14.0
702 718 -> 13.3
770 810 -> 14.8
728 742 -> 13.7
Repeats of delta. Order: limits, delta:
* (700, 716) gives 6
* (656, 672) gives 4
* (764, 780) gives 3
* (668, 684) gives 0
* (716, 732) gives 5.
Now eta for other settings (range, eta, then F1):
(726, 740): 1.15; 14.2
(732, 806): 1.24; 17.18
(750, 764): 1.15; 14.14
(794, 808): 1.24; 17.18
